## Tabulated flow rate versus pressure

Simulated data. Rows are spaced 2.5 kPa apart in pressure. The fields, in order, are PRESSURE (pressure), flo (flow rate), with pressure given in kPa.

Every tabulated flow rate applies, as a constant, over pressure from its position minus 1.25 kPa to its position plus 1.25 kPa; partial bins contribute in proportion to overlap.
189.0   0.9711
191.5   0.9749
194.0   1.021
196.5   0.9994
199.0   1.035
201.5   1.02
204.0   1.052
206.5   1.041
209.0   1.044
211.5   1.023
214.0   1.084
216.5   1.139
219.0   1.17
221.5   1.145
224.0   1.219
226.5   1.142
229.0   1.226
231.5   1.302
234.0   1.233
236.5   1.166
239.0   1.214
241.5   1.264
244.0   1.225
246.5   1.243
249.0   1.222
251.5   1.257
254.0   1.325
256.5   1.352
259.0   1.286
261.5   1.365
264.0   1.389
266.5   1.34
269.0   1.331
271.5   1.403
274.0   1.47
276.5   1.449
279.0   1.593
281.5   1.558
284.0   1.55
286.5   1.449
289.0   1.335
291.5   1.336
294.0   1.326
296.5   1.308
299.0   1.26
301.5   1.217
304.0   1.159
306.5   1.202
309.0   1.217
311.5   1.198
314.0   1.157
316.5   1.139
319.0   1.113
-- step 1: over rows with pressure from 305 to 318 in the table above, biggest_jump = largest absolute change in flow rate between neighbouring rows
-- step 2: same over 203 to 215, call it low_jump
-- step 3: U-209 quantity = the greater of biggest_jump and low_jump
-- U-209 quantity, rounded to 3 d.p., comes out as 0.061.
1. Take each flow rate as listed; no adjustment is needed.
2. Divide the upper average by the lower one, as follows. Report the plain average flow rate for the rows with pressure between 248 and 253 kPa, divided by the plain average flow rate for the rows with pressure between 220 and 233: 1.03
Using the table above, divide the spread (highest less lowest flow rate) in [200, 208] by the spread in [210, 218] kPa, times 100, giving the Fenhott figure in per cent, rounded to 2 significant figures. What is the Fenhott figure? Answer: 28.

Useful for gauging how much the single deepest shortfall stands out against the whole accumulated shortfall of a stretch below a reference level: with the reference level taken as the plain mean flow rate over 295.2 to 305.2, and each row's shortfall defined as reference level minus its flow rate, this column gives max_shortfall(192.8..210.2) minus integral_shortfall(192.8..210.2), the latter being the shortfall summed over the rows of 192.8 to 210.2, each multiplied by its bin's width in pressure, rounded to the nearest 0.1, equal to -3.4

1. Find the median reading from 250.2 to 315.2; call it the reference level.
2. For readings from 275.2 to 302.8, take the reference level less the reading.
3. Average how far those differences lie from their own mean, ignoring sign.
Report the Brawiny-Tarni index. 0.11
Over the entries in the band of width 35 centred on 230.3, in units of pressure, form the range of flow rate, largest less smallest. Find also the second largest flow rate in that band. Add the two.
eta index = 1.48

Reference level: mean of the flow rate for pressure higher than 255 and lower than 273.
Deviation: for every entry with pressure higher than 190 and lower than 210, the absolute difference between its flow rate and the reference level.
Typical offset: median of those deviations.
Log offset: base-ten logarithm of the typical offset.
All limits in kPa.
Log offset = -0.49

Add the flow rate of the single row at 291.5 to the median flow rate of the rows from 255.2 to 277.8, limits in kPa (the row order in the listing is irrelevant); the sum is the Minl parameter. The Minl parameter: 2.70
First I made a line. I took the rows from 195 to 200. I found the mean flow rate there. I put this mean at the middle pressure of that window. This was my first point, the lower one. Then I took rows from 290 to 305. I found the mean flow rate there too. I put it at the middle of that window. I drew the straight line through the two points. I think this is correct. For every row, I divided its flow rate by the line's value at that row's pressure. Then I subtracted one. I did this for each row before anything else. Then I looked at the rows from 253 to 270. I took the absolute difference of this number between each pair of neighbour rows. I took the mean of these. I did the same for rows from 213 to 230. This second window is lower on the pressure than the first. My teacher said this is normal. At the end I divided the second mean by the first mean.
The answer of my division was 1.43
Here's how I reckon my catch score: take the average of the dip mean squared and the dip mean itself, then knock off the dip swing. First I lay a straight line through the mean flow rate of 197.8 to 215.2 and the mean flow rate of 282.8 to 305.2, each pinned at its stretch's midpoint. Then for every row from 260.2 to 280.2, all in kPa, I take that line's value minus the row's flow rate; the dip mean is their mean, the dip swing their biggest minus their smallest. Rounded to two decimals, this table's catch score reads -0.30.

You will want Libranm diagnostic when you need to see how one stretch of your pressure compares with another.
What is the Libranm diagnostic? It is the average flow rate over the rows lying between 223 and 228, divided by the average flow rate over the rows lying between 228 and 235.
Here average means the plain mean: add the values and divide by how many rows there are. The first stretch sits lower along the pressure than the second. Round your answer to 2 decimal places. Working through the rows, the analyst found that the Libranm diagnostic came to 0.94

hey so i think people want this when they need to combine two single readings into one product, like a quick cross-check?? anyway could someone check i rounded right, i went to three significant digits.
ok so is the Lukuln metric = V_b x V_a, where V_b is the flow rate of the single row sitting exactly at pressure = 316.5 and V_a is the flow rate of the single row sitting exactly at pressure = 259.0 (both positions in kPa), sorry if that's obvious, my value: 1.46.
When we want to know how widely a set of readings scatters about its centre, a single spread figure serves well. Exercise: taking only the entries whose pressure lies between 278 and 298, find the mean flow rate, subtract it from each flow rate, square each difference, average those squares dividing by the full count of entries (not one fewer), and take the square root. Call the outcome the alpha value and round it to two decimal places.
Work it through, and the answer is 0.11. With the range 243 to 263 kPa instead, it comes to 0.05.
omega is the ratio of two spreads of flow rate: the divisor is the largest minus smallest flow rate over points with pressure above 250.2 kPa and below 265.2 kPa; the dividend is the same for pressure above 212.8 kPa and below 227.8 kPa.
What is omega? 1.0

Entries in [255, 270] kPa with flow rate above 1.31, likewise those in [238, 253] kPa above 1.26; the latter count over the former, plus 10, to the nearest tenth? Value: 10.2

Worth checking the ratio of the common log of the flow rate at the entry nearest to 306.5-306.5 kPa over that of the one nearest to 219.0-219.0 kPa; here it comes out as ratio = 1.2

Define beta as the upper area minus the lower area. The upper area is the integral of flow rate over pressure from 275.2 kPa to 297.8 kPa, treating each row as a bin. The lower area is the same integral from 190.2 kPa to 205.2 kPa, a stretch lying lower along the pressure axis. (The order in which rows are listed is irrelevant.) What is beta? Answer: 17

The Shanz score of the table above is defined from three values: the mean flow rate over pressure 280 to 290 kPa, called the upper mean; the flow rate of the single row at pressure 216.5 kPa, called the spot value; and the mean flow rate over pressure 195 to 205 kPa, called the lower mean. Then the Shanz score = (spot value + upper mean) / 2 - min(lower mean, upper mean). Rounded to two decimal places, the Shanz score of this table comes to 0.28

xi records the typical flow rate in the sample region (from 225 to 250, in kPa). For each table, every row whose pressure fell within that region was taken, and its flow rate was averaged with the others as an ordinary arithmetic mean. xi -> 1.22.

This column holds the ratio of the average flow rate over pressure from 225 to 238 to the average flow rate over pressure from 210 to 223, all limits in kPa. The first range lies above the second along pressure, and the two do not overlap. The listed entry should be 1.09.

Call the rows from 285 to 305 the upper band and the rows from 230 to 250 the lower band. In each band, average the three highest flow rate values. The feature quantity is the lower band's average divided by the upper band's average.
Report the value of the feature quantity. 0.92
